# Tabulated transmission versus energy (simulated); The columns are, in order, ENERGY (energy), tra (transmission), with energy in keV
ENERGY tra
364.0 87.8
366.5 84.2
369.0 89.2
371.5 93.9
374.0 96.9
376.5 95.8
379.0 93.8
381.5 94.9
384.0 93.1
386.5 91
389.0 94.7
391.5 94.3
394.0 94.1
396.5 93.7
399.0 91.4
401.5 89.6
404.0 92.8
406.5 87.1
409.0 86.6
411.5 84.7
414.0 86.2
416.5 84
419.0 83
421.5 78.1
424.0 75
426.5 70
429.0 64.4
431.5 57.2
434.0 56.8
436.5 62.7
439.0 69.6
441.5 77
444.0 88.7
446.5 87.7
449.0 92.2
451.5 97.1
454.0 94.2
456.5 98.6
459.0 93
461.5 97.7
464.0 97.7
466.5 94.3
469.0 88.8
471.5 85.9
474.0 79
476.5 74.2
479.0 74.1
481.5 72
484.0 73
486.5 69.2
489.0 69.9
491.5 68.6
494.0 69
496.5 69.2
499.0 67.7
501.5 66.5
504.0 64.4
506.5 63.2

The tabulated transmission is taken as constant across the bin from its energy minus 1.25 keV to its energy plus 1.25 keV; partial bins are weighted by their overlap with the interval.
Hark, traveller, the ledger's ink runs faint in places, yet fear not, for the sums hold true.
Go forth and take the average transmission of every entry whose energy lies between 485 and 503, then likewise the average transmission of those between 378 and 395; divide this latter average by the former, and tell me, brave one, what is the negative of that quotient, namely -1.37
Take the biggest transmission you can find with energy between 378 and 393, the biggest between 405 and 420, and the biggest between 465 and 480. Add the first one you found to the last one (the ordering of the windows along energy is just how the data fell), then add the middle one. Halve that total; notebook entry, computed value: 138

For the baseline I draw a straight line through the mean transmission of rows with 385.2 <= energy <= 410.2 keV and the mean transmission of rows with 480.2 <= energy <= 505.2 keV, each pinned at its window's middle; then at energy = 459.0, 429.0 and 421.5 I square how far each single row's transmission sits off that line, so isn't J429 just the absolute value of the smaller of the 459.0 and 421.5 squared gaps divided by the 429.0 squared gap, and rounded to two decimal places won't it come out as 0.16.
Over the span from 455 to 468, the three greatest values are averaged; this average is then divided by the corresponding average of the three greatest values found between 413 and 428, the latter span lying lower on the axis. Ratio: 1.16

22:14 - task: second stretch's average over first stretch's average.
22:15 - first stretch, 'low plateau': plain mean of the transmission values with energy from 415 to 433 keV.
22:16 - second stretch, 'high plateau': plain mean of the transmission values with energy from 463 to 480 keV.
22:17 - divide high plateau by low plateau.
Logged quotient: 1.2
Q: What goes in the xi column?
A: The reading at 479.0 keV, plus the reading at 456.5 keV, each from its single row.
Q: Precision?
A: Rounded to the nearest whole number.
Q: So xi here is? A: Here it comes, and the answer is 173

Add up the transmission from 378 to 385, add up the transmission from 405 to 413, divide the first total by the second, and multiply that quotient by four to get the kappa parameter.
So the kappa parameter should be 4.4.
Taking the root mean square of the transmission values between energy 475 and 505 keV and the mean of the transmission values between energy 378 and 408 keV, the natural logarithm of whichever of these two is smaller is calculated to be 4.25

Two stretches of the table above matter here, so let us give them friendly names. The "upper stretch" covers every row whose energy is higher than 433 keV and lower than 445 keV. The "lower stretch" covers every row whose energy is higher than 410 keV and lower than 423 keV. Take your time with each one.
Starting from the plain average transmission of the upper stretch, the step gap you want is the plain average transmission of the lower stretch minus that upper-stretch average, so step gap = 12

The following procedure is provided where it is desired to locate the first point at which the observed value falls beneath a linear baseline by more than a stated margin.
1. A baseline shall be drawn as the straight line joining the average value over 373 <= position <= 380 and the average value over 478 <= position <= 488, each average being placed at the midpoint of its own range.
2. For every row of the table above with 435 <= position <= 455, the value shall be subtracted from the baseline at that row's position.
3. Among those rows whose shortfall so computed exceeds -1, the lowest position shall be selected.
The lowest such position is 436.5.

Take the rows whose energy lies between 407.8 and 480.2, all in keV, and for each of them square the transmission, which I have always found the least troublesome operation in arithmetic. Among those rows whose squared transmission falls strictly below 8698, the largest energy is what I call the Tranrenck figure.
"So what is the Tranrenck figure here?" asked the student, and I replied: 479.0 keV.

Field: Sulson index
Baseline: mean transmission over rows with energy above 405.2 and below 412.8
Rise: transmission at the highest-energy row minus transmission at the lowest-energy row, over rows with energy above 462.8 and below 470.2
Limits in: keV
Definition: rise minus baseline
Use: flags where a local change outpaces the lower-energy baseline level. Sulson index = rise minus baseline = -95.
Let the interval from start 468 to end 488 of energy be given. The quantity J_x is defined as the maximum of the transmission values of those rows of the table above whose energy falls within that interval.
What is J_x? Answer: 88.8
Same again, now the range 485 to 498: 69.9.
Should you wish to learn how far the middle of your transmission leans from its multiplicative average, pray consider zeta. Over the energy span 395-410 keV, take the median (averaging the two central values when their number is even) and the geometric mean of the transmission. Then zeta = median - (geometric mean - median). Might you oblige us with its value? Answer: 90.8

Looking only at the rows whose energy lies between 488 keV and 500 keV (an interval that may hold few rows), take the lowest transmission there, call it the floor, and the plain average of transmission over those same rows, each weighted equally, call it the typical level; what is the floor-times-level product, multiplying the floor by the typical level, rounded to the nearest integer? 4663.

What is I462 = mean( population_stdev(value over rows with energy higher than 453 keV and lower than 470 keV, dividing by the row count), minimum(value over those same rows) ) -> 46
